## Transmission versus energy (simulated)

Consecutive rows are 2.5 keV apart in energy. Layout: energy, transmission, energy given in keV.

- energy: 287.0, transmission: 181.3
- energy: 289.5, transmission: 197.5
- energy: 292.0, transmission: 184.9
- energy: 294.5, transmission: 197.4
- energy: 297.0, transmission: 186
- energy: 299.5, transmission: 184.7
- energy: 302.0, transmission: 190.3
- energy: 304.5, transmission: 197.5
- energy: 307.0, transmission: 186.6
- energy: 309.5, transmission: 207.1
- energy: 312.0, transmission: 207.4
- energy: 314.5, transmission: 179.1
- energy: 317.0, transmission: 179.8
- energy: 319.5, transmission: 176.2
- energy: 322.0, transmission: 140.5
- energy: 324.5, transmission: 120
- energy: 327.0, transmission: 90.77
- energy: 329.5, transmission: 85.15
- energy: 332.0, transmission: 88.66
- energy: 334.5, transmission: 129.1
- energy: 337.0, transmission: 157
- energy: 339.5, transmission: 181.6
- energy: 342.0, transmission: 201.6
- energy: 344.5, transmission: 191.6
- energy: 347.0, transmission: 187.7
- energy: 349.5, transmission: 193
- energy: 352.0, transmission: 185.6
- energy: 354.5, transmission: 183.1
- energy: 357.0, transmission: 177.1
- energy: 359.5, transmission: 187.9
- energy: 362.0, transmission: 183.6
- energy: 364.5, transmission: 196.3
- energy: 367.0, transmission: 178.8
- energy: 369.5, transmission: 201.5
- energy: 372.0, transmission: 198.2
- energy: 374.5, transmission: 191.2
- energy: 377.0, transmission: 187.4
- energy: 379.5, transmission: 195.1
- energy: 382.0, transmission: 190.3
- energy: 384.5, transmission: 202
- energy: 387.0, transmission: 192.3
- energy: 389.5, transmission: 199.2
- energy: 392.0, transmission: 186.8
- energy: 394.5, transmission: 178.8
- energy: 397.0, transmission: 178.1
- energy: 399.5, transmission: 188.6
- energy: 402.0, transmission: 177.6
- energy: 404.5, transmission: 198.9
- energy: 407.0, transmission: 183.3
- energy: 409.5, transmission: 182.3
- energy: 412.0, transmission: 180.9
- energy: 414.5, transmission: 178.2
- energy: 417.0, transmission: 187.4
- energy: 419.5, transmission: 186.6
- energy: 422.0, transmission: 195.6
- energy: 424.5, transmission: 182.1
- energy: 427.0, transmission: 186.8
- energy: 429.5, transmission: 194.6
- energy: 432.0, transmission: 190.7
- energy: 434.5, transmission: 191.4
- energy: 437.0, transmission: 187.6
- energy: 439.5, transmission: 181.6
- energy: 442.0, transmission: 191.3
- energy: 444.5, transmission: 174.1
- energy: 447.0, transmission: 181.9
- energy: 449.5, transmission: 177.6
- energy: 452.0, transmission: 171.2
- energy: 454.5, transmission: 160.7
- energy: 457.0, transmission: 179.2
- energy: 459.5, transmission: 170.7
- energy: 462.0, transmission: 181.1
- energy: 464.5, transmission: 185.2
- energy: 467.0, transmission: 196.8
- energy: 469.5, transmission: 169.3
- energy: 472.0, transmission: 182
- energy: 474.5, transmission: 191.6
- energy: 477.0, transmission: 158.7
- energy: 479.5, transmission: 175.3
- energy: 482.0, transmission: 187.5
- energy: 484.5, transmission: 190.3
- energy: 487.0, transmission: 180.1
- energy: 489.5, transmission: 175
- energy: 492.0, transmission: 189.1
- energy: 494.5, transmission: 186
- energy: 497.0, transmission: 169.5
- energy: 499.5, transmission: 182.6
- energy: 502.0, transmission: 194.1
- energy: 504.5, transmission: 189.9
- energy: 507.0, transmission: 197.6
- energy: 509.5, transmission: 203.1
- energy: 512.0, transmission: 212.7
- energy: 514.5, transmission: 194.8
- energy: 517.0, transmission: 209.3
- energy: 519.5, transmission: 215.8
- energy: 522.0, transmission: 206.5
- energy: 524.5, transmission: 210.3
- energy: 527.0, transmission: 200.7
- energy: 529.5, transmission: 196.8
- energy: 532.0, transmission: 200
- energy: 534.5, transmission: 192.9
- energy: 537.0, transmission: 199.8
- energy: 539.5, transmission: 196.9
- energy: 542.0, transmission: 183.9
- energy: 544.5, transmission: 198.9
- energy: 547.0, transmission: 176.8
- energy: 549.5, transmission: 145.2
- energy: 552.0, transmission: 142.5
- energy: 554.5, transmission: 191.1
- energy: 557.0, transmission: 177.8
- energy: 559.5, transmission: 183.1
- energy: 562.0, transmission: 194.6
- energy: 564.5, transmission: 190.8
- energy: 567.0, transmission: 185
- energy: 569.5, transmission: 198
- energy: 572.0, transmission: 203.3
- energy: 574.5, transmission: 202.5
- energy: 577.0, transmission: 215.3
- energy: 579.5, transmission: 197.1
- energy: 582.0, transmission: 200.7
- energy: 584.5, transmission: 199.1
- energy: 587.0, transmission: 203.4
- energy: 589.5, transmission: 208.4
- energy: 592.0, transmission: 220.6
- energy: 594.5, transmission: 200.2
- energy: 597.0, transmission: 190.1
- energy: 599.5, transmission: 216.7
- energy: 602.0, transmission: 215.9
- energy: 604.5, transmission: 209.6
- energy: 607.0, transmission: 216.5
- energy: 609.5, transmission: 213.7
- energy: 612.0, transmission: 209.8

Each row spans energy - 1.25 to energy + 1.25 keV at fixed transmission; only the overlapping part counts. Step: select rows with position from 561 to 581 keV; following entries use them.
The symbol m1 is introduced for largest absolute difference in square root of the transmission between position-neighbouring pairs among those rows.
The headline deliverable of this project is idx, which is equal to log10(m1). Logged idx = -0.20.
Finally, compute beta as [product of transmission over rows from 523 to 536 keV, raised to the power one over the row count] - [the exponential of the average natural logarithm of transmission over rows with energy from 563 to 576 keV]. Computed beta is 4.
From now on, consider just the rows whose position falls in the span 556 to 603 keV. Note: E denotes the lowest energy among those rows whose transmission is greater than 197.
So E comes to 569.5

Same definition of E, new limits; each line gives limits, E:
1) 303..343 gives 304.5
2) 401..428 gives 404.5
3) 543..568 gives 544.5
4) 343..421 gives 369.5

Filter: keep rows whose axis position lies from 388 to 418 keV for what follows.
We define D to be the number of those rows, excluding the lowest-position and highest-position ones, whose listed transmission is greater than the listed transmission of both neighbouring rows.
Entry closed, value 2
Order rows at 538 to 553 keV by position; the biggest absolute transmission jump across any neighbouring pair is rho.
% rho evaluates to 32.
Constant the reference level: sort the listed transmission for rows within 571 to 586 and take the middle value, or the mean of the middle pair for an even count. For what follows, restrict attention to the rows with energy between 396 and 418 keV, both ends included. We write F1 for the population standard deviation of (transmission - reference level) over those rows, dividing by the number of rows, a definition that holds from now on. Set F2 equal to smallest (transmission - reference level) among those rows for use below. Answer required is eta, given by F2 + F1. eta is -18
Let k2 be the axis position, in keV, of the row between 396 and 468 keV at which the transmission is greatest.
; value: 404.5 keV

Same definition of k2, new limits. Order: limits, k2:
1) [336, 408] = 384.5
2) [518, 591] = 519.5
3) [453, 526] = 519.5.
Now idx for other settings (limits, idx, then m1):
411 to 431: -0.31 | 0.5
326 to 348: 0.29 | 1.9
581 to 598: -0.15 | 0.7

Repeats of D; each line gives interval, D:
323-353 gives 2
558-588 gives 4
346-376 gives 4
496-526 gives 3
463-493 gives 3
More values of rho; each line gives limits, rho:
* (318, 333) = 36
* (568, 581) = 18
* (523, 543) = 13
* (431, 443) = 10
